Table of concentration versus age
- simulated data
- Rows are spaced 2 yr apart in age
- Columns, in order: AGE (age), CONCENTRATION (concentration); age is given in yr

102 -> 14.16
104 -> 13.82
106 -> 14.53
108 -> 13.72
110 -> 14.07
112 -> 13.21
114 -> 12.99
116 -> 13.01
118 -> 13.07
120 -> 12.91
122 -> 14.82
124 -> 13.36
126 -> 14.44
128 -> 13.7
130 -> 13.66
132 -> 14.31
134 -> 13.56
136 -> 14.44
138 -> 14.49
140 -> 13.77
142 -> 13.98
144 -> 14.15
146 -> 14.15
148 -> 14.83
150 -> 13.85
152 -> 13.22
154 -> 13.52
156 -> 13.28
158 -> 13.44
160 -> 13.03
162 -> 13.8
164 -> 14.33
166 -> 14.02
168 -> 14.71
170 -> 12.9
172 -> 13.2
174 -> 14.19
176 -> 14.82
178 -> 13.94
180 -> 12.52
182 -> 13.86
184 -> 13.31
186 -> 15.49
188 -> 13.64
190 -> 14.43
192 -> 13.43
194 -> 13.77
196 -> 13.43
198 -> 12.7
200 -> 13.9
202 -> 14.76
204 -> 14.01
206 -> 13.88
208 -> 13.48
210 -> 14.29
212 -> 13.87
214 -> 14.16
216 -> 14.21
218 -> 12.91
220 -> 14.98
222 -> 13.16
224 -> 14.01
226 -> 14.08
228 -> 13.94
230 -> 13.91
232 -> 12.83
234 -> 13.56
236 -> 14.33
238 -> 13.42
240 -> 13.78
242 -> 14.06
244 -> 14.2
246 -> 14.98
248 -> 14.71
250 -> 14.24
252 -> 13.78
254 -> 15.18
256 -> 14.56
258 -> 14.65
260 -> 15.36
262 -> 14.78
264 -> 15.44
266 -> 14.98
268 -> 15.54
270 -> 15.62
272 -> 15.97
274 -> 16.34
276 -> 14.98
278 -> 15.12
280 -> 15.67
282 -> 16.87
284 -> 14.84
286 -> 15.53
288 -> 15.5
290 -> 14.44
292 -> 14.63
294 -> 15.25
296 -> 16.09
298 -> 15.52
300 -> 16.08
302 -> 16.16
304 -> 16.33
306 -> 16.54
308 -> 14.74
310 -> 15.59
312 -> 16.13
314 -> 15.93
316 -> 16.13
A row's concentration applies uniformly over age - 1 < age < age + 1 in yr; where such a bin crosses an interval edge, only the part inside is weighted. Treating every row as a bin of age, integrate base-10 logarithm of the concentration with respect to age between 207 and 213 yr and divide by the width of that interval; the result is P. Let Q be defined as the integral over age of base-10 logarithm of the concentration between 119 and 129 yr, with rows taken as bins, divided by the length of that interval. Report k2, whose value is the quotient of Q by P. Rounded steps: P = 1.142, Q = 1.14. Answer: 1.00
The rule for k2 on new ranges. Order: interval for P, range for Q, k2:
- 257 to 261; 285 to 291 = 1.00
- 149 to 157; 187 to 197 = 1.01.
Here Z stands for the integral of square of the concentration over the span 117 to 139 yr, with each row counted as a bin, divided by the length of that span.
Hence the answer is 193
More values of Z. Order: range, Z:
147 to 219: 191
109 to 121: 175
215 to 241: 190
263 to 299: 239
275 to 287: 241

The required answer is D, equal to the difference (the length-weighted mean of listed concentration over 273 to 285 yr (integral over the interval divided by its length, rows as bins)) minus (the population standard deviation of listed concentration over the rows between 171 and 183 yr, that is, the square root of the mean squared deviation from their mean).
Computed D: 14.9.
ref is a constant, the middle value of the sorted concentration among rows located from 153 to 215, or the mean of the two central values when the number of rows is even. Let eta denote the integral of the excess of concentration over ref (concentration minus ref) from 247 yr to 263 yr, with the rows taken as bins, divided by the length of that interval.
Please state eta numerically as 0.80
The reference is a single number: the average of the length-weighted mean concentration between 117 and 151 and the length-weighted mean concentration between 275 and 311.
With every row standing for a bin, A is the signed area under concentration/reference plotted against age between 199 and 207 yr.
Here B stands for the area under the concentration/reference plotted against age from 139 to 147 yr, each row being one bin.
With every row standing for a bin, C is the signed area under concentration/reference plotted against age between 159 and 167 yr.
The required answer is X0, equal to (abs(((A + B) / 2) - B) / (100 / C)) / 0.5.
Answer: 0.005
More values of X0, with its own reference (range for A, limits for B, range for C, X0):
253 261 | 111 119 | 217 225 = 0.076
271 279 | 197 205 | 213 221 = 0.073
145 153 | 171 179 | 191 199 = 0.001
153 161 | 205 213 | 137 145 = 0.023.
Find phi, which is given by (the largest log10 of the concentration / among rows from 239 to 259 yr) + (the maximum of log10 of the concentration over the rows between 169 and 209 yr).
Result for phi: 2.37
